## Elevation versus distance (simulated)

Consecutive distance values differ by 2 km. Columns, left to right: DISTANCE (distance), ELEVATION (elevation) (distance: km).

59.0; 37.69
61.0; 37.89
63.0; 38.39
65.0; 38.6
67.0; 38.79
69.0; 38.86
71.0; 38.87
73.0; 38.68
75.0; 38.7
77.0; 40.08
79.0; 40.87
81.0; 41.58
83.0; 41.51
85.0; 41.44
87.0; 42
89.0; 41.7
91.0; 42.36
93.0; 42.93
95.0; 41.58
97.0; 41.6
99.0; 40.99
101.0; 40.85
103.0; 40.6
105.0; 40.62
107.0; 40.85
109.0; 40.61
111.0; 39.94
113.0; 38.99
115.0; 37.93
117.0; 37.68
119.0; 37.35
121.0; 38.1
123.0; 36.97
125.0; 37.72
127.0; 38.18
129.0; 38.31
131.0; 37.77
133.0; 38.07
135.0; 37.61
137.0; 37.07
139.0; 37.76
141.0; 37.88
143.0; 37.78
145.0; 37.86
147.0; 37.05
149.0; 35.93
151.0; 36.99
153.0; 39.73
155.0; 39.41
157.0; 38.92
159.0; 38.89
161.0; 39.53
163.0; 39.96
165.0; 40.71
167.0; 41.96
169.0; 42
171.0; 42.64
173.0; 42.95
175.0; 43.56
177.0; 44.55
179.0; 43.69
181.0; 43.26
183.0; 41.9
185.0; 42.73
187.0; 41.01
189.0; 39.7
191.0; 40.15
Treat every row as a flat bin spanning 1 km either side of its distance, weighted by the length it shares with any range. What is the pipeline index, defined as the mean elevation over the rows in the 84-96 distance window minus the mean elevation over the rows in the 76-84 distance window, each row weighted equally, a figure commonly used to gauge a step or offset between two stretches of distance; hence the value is 1.0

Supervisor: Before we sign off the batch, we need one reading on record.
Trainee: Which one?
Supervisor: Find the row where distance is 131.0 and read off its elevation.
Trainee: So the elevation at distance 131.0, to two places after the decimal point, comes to 37.77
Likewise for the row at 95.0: 41.58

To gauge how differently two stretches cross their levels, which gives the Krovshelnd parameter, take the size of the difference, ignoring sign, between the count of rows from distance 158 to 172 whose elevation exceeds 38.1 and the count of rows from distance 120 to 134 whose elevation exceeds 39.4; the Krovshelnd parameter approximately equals 7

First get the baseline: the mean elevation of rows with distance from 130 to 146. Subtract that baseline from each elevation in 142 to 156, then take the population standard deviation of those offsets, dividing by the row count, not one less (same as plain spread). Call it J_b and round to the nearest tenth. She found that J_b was 1.3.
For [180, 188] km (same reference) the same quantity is 0.9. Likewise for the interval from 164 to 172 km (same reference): 0.7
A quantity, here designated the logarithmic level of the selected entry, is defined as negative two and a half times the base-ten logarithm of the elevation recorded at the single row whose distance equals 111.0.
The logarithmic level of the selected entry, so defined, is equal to -4.00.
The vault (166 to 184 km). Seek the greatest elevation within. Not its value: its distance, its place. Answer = 177.0 km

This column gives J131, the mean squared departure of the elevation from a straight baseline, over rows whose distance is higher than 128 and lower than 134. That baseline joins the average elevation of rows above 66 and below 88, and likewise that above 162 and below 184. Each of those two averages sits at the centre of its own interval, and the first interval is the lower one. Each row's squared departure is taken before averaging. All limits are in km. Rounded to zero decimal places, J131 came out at 12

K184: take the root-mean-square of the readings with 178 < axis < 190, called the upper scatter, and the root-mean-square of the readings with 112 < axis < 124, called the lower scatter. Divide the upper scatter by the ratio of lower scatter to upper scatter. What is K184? 47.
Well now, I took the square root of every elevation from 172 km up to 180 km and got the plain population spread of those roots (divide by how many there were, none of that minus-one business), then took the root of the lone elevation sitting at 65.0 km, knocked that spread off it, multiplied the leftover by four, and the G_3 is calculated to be 24.7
